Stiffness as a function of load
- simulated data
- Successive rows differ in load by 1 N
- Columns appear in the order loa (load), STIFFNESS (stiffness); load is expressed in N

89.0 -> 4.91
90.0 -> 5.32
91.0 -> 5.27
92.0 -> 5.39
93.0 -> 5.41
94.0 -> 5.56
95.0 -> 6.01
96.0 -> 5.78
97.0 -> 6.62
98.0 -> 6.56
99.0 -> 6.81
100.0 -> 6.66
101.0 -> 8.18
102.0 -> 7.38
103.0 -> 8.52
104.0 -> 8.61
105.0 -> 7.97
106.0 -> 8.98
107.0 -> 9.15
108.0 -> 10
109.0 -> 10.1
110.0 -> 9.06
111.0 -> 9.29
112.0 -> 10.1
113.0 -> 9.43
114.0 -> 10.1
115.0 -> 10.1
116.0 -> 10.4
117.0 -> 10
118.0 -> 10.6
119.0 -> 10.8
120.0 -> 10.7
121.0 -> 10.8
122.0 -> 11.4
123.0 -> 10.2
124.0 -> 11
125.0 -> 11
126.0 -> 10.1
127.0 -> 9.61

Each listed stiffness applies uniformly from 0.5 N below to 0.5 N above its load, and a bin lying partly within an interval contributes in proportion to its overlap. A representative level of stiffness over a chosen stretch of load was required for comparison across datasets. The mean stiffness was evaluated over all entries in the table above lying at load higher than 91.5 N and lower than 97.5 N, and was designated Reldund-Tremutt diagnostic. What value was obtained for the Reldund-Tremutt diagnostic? 5.8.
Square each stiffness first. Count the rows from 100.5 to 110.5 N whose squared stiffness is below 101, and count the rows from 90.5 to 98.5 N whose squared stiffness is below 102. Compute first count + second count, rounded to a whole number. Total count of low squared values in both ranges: 17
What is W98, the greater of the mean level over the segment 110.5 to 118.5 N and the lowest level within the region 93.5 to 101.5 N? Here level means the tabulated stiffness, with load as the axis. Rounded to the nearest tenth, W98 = 10.0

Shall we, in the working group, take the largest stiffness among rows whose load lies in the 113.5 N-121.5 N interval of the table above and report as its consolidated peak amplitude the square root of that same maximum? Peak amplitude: 3.29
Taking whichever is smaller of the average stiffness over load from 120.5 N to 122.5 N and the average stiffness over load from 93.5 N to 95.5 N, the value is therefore 5.8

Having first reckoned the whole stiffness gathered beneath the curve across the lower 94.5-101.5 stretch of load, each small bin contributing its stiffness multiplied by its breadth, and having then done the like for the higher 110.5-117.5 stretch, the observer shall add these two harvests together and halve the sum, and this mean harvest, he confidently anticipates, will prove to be 58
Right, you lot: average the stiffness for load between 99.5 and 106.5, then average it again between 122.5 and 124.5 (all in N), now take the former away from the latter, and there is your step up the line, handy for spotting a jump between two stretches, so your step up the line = 2.6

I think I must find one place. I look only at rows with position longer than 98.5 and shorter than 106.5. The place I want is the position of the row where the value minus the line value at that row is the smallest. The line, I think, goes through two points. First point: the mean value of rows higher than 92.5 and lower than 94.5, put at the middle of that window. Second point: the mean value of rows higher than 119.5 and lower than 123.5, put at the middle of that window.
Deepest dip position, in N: 100.0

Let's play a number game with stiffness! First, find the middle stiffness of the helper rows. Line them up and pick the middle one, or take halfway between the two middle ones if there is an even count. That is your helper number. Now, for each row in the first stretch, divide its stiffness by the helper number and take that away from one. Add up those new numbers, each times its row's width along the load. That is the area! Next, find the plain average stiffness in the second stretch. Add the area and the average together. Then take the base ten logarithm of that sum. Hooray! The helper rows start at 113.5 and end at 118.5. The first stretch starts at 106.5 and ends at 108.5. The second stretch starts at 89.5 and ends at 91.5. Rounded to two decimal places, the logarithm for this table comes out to 0.73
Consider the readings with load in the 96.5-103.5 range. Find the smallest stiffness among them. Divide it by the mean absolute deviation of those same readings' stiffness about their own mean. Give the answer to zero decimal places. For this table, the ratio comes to 10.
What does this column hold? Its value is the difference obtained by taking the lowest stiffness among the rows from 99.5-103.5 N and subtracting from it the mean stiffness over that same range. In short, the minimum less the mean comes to -1.0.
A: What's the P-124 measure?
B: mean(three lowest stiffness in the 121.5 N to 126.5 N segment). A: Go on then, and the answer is 10.4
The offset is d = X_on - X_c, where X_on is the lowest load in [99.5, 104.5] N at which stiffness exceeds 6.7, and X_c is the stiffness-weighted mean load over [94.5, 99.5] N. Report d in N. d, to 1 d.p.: 3.9 N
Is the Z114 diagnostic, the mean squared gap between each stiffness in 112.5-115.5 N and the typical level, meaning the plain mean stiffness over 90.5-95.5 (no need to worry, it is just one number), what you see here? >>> 19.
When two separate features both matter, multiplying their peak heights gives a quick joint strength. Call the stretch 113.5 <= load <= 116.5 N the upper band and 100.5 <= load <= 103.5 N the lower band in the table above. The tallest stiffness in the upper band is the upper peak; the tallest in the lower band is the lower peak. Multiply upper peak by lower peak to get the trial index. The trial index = 89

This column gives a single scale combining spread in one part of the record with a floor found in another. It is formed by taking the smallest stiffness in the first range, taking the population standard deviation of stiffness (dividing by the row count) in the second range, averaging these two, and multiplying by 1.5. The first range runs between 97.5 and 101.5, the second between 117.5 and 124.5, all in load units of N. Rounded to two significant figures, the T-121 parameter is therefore 5.2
